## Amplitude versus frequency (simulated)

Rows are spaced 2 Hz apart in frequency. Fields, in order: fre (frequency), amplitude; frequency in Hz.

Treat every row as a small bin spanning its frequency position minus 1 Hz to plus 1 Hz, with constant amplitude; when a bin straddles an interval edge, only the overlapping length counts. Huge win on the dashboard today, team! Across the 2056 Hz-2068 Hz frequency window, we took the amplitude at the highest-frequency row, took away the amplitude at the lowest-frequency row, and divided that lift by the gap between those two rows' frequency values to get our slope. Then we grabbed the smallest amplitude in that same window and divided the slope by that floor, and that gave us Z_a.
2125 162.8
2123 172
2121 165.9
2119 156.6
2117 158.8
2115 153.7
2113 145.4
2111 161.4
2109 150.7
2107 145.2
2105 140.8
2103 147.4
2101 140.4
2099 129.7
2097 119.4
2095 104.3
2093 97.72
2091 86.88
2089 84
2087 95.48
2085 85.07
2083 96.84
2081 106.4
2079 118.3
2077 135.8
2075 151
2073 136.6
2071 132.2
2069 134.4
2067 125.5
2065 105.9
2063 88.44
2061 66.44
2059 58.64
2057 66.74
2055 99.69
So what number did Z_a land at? 0.10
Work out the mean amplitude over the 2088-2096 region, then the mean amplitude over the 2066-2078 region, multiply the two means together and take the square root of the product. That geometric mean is 113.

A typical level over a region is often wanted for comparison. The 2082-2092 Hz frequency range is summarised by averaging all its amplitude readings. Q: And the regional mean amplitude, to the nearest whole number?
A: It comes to 90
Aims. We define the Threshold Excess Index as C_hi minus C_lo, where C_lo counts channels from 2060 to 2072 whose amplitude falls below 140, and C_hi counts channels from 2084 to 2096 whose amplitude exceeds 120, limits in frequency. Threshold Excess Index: -6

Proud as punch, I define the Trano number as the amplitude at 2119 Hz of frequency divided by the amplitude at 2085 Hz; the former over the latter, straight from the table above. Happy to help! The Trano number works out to 1.84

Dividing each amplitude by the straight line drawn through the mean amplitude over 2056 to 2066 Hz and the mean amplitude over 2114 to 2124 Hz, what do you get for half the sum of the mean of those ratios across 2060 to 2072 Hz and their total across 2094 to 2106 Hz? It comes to 3.55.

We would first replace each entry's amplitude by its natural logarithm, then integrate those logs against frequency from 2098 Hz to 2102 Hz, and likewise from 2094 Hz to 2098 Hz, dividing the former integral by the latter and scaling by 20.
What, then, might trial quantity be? 20.8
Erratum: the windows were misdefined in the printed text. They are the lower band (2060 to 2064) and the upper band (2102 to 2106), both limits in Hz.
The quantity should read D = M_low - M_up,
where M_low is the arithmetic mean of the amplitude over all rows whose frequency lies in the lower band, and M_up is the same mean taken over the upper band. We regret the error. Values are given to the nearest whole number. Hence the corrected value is -67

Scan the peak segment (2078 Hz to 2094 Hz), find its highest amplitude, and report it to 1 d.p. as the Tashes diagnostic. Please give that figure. 118.3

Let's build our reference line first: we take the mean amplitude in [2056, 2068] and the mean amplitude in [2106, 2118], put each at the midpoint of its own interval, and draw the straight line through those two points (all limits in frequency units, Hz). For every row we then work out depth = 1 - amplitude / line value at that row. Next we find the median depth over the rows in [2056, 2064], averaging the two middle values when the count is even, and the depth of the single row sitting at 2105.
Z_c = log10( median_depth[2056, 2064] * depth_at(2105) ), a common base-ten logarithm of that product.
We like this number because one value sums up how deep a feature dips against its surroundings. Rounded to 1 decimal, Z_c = -2.5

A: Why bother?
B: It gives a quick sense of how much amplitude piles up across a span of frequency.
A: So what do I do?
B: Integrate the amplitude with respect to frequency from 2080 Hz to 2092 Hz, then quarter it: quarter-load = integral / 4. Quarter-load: 277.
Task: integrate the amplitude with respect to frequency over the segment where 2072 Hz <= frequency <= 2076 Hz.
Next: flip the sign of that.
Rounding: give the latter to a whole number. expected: -575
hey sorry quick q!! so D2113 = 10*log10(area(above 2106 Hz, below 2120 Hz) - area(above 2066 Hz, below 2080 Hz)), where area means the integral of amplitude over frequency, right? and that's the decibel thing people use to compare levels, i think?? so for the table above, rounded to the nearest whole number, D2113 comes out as 24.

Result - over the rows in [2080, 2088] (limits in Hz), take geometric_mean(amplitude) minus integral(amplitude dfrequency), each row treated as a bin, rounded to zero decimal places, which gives -672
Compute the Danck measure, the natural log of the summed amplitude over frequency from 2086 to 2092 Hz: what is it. 5.6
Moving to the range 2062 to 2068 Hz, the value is 5.8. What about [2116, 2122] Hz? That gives 6.2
